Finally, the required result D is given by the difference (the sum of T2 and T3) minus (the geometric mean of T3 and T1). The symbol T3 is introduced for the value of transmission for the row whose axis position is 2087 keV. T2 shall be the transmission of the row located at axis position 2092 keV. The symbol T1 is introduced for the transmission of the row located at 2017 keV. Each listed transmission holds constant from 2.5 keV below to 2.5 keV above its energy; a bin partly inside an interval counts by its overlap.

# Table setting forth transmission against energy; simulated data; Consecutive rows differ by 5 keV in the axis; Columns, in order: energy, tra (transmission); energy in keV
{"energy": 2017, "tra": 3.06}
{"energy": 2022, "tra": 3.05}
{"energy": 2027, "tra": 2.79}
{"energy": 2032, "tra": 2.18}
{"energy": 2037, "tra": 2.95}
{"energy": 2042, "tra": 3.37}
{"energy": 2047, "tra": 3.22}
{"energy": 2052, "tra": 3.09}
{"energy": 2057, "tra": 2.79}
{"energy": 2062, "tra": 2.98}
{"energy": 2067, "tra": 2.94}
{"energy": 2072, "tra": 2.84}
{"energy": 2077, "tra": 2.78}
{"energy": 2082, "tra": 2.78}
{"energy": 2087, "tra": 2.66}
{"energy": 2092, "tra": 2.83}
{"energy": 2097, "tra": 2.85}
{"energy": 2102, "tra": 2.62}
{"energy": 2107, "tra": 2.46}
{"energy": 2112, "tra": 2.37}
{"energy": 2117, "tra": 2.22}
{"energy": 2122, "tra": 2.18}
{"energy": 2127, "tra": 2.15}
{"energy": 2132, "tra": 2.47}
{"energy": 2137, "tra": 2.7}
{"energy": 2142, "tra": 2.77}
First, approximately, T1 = 3.06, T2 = 2.83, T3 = 2.66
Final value 2.6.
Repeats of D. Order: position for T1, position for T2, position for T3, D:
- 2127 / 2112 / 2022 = 2.9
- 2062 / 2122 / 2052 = 2.2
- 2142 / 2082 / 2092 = 2.8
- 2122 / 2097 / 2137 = 3.1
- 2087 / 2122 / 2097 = 2.3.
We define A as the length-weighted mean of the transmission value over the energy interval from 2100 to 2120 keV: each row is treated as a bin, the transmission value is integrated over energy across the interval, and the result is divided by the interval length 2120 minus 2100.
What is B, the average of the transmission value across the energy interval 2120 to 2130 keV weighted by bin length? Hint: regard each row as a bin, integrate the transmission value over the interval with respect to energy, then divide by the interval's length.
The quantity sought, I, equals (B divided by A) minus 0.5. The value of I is 0.41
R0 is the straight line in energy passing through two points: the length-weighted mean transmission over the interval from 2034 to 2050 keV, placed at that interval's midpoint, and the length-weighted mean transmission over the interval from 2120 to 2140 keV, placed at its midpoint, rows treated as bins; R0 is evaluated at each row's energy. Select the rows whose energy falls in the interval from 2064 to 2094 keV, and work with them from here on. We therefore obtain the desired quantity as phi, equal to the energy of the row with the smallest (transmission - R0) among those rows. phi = 2087 keV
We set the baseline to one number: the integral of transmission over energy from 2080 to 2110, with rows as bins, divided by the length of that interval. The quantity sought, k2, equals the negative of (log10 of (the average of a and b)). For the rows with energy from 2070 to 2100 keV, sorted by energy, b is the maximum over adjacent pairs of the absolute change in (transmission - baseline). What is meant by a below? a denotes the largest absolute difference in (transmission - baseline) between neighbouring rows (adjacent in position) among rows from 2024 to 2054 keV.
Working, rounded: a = 0.770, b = 0.17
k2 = 0.3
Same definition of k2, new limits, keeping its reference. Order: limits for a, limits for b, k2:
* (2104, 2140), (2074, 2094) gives 0.6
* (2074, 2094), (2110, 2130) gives 0.8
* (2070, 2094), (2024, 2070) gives 0.3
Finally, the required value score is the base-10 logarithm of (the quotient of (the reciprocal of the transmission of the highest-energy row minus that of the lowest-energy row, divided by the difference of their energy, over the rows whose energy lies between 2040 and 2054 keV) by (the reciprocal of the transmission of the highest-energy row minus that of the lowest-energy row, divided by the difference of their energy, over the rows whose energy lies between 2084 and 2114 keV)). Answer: 0.2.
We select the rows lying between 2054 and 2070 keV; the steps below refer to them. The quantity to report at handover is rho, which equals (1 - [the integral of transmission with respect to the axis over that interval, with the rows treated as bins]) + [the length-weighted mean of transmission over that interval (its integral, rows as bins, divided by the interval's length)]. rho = -43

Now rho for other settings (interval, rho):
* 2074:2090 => -40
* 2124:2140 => -36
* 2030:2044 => -36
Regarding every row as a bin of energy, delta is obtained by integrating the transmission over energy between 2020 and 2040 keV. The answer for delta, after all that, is 55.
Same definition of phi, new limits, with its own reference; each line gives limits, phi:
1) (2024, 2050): 2032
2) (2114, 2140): 2117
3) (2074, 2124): 2117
